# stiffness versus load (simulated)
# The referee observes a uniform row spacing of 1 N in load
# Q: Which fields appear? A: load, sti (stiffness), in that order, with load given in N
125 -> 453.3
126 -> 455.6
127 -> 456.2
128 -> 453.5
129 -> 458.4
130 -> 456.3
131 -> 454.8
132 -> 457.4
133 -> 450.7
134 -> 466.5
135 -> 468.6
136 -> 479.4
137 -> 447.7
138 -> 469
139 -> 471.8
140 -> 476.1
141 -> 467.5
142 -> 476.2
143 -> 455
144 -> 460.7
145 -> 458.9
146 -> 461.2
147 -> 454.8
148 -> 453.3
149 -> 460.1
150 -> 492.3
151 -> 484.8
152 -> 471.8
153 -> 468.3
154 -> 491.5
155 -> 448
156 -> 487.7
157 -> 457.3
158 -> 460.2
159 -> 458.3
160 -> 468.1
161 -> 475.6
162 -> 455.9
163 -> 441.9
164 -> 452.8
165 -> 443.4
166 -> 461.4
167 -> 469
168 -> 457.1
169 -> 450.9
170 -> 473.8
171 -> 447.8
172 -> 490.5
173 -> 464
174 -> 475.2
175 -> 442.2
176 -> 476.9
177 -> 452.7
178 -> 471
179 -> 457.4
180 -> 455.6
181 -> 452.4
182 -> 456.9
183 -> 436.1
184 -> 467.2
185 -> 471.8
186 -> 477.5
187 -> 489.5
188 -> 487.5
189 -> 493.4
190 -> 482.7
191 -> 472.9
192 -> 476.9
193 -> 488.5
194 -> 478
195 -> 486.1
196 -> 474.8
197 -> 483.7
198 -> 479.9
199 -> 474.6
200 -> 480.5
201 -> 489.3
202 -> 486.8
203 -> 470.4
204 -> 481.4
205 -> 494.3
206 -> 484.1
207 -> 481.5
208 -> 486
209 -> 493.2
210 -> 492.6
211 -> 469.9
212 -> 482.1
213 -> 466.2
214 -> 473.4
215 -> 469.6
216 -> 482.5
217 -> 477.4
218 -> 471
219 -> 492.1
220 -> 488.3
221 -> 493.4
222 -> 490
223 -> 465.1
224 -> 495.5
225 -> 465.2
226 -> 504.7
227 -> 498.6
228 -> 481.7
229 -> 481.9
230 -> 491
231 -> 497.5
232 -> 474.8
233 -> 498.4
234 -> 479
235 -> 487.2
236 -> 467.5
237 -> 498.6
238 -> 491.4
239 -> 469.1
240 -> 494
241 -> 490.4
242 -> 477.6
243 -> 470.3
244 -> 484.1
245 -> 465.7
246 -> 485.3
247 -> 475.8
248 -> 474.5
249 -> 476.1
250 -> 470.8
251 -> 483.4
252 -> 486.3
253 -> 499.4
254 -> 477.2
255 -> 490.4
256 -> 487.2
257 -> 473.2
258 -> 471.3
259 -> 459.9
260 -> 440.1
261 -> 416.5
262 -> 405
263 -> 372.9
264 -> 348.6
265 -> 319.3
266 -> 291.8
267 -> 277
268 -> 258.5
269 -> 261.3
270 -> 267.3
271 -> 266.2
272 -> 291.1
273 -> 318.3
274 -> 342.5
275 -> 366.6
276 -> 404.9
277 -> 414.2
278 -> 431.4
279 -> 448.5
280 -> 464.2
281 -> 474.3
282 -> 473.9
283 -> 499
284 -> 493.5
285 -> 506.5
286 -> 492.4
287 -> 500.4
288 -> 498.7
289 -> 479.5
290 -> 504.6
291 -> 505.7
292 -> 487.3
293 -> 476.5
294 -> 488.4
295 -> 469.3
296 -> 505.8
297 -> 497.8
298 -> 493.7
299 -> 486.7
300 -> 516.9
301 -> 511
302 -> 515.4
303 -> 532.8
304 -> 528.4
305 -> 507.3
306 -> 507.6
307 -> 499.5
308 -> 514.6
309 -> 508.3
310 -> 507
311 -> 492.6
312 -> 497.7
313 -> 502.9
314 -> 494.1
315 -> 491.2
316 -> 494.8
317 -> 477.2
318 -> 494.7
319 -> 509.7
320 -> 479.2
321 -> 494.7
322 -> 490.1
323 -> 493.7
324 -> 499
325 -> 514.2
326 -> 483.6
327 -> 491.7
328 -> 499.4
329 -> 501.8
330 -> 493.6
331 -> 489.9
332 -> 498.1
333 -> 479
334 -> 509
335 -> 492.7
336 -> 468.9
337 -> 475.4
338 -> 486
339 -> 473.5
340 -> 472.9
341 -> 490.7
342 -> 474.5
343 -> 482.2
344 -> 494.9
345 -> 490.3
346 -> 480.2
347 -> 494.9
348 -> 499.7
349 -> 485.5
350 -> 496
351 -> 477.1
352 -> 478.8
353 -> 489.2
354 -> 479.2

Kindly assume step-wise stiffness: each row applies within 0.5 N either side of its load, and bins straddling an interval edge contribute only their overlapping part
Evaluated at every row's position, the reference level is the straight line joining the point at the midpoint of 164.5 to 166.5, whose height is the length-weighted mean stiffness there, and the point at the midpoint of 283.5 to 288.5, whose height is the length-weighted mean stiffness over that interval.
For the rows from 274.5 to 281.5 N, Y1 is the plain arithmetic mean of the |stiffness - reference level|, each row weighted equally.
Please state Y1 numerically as 66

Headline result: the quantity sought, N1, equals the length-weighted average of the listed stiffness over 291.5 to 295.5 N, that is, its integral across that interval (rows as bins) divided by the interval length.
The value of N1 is 480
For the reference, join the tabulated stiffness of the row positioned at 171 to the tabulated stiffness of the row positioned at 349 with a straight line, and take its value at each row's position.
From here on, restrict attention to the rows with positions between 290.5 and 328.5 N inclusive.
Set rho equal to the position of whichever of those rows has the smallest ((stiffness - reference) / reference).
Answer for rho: 295 N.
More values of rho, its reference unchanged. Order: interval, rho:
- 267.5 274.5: 268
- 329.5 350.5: 336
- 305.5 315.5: 315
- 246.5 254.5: 250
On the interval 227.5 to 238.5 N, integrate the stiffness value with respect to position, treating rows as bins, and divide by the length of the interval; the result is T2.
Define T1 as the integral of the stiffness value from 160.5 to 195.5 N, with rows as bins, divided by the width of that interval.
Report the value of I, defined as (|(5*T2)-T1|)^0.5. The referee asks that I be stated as 44.3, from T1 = 467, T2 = 486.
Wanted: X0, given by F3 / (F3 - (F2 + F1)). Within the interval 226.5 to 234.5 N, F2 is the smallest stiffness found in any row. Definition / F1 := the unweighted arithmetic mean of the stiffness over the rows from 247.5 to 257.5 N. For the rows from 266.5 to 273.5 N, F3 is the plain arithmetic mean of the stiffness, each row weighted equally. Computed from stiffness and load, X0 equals -0.4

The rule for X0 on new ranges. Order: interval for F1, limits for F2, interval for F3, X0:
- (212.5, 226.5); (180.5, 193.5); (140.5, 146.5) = -1.0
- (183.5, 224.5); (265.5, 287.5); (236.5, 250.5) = -1.8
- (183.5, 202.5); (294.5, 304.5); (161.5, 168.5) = -0.9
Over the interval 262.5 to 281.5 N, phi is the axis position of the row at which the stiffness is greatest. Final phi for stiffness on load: 281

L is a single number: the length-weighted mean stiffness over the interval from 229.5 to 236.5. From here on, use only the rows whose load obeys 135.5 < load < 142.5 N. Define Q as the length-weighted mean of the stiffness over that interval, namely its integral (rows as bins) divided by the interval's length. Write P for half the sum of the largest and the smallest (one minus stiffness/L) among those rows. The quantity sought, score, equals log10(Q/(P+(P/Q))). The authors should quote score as 4.0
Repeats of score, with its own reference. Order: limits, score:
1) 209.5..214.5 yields 4.6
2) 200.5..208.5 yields 4.9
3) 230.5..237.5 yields 5.1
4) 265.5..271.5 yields 2.8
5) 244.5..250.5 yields 4.4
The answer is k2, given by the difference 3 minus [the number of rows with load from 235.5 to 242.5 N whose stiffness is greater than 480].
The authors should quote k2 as -1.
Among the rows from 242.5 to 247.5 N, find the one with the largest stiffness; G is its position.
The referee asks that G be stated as 246 N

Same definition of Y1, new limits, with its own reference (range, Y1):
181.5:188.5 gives 17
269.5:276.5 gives 171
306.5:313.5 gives 7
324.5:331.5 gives 18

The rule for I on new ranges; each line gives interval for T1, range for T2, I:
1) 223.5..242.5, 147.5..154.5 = 43.4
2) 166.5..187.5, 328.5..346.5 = 44.4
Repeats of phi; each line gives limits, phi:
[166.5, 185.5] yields 172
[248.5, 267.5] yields 253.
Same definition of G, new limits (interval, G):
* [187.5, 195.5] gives 189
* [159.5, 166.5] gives 161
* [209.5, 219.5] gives 210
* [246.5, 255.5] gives 253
